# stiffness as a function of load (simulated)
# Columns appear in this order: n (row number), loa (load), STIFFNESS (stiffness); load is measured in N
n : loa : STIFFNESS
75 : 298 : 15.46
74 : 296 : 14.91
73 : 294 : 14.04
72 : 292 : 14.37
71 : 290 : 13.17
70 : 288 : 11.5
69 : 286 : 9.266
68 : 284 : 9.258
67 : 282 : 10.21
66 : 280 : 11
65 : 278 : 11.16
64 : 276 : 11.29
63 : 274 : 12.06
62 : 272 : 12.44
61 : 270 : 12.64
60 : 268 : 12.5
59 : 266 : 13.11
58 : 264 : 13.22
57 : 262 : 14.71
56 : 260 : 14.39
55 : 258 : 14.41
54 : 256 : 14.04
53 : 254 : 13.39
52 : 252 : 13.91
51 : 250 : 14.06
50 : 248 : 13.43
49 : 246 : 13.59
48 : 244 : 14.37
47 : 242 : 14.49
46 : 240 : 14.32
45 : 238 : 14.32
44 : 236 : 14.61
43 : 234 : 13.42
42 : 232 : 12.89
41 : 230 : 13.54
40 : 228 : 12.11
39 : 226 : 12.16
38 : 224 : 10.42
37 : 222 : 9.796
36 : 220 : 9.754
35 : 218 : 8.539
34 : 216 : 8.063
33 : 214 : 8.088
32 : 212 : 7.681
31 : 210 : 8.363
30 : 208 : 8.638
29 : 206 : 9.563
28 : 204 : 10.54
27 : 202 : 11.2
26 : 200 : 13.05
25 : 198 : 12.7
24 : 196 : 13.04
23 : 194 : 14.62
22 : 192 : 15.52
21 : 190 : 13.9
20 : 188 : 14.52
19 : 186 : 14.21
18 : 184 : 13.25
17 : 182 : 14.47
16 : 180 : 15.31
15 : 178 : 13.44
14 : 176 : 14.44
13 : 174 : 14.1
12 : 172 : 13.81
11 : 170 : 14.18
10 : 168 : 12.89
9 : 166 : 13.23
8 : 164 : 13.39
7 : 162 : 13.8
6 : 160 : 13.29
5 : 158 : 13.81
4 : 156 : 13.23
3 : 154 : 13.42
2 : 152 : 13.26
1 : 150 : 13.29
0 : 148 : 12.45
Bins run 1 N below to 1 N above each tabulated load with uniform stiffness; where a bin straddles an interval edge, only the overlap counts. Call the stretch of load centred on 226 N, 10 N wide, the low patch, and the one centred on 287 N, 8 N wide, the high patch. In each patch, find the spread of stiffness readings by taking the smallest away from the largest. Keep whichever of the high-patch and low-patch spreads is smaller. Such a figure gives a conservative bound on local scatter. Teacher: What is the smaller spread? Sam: 3.7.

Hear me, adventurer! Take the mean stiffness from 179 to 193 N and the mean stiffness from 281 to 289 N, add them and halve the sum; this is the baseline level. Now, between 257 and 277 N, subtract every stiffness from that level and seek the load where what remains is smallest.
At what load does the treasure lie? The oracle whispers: 262 N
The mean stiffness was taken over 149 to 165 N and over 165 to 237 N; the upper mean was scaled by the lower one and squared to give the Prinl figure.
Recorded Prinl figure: 0.83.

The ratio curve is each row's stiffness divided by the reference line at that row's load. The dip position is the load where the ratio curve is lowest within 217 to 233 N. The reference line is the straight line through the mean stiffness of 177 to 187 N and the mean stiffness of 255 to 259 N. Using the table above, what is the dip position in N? 218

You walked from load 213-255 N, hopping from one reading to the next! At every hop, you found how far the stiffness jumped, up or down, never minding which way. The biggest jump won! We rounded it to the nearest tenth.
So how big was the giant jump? 1.7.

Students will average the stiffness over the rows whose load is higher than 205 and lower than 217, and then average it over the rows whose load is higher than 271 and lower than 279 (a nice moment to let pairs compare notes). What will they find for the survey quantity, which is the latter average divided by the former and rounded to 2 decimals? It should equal 1.40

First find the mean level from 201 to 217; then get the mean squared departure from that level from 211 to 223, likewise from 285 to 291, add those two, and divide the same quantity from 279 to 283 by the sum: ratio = 0.3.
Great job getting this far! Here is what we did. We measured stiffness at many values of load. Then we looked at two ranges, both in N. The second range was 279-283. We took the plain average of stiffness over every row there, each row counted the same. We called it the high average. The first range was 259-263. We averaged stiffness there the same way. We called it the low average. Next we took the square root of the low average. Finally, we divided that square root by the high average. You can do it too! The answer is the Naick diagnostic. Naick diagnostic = 0.360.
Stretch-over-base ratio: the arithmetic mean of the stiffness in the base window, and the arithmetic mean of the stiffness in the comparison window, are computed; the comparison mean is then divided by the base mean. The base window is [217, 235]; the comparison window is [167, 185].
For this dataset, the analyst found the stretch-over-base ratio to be 1.23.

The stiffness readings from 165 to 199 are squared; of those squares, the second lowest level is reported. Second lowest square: 166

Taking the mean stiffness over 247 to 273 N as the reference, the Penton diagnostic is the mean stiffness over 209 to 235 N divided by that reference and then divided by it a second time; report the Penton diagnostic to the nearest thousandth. 0.056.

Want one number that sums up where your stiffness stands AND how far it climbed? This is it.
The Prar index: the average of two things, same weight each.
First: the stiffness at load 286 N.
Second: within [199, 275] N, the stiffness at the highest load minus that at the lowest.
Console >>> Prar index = 4.1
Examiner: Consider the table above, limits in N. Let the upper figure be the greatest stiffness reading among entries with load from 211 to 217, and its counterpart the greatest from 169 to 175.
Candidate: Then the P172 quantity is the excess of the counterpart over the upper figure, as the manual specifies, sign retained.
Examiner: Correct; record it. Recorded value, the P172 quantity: 6.1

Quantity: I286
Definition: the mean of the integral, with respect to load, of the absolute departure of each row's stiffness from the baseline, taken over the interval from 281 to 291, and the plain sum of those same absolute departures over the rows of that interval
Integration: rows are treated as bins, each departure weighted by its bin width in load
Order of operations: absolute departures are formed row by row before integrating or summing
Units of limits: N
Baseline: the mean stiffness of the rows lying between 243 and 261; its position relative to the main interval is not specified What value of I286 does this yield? 25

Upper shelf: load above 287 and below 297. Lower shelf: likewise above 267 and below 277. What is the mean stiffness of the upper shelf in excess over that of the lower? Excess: 1.4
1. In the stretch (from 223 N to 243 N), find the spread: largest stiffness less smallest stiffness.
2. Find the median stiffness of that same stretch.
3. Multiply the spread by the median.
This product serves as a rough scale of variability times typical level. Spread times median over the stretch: 56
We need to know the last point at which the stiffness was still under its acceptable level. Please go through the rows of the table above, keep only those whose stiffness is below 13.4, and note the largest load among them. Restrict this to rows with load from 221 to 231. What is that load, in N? 228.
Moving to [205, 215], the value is 214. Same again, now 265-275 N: 274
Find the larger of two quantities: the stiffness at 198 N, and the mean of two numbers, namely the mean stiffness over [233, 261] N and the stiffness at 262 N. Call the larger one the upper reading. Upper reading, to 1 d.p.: 14.4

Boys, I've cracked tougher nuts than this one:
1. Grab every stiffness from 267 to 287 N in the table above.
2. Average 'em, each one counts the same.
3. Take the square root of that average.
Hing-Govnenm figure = 3.3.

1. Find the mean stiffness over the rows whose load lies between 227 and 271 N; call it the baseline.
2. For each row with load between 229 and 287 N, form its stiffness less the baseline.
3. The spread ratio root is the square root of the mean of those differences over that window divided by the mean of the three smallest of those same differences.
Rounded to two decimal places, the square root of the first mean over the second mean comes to 0.42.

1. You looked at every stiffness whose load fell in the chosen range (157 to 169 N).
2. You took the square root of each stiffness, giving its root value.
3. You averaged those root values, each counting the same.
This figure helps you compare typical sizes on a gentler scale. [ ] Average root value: 3.66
